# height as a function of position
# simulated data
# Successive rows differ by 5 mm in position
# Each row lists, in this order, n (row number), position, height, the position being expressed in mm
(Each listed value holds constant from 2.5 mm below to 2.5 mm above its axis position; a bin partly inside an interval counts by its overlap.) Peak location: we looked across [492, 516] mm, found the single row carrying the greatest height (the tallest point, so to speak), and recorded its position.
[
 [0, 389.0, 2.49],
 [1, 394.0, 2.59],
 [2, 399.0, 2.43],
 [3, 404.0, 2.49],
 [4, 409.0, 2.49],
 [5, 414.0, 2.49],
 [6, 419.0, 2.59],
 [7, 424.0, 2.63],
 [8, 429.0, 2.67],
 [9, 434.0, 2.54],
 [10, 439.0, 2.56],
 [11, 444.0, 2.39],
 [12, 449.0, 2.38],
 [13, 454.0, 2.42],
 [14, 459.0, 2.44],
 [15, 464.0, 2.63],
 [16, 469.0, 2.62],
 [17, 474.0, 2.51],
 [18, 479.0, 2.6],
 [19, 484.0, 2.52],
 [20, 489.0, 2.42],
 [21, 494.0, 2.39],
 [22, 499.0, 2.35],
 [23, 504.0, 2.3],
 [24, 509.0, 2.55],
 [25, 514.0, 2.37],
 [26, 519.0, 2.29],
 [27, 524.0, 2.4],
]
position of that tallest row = 509.0 mm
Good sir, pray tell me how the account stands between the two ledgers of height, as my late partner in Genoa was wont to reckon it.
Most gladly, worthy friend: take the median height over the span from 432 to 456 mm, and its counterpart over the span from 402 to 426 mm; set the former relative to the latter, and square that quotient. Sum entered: 0.94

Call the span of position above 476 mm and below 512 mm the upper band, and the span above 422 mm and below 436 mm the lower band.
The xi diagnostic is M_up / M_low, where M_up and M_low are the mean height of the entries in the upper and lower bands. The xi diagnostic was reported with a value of 0.94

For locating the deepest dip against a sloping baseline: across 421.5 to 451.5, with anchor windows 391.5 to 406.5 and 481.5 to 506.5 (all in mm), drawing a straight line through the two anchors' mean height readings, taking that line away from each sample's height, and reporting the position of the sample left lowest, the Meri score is 449.0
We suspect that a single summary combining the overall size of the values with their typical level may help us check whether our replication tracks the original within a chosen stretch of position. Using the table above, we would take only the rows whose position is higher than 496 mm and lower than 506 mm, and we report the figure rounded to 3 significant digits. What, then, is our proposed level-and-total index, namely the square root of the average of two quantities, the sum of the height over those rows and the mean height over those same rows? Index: 1.87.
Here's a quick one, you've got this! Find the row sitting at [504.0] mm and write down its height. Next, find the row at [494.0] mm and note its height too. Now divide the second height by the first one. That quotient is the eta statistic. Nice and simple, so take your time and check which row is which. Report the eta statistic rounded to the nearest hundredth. 1.04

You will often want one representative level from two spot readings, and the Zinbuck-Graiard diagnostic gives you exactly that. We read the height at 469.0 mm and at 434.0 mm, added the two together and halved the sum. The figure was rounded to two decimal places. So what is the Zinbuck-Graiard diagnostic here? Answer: 2.58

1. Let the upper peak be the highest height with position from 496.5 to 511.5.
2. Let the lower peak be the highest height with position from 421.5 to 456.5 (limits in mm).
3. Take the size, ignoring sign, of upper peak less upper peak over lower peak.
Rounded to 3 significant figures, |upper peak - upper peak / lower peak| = 1.59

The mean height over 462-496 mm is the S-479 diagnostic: 2.53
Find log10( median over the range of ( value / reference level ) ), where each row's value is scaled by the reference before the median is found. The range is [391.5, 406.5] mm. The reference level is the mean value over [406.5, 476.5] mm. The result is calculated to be -0.006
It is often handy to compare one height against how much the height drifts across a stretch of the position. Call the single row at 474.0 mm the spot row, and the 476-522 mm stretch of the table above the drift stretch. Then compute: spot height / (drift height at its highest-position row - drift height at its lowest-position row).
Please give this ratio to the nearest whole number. -8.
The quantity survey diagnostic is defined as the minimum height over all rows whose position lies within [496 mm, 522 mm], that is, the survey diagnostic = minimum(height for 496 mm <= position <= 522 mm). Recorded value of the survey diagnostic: 2.29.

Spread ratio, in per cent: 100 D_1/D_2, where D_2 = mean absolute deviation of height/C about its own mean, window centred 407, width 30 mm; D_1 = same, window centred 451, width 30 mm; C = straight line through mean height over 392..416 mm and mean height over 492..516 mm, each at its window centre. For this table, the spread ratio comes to 166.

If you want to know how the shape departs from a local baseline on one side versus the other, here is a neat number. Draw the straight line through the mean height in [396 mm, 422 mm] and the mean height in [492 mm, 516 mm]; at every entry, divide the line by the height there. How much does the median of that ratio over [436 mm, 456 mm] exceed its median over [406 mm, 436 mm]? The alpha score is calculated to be 0.054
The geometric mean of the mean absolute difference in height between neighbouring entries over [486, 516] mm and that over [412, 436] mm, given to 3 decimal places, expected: 0.092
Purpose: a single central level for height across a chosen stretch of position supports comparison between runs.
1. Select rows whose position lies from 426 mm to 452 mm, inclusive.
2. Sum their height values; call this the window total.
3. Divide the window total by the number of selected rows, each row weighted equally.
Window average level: 2.51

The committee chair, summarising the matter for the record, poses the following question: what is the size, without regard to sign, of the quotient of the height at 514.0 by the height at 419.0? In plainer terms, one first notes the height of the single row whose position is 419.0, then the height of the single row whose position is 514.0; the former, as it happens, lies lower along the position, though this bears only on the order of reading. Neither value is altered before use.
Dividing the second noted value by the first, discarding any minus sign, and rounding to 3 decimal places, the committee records 0.915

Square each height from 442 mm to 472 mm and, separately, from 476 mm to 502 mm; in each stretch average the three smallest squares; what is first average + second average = 11.4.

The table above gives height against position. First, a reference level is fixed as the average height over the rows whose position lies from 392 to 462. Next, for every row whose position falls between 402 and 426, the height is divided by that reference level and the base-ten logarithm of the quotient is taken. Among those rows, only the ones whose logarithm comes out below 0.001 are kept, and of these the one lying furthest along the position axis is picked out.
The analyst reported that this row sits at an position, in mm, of 414.0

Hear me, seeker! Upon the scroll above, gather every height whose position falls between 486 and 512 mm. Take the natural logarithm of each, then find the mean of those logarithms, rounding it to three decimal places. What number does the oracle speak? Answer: 0.876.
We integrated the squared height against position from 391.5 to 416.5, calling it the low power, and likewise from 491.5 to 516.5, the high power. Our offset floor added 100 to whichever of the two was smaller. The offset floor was 243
